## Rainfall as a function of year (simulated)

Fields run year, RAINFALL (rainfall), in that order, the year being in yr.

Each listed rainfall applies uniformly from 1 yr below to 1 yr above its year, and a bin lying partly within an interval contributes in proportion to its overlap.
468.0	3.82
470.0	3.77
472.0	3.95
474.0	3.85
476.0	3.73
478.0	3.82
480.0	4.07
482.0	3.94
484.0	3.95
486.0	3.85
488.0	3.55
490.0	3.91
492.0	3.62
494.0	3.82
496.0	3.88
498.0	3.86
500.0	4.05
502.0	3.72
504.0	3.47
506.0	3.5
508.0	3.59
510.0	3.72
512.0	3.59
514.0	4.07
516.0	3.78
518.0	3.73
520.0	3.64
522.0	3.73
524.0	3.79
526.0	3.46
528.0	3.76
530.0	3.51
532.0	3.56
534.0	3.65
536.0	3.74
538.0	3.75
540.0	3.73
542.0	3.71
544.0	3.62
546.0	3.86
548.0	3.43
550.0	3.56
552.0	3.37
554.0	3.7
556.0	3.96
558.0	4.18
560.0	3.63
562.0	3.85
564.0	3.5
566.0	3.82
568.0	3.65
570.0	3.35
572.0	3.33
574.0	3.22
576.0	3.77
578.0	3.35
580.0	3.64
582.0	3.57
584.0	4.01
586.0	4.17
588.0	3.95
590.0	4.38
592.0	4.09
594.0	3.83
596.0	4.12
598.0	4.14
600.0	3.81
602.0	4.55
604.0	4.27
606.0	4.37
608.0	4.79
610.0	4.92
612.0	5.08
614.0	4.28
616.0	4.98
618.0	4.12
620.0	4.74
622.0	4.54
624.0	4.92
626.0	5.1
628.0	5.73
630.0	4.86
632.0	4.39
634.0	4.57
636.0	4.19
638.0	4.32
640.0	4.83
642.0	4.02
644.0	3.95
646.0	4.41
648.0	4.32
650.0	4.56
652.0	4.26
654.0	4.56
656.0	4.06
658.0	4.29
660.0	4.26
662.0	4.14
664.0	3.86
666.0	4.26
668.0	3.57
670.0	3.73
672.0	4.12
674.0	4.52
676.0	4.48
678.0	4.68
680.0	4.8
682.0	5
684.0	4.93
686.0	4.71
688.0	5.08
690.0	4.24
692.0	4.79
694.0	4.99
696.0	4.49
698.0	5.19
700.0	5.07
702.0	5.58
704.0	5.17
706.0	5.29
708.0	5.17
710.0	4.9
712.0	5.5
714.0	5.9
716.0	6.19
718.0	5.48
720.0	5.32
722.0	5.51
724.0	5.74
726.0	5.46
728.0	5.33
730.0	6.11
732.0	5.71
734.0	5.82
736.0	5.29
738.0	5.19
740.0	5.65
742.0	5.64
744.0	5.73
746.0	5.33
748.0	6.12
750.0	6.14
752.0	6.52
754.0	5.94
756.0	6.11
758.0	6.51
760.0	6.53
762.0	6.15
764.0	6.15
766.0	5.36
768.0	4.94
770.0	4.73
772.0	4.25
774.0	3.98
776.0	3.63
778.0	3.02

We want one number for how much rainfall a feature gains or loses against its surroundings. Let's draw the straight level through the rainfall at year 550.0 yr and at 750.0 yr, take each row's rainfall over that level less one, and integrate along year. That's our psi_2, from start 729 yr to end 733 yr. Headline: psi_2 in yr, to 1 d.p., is 0.0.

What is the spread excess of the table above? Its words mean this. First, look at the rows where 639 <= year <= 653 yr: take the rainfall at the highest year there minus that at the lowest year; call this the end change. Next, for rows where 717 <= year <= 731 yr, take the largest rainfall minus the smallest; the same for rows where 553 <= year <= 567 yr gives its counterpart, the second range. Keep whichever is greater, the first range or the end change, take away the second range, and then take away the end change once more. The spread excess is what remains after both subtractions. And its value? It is 0.7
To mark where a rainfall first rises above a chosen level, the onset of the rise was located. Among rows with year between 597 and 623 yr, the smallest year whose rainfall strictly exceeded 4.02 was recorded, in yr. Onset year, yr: 598.0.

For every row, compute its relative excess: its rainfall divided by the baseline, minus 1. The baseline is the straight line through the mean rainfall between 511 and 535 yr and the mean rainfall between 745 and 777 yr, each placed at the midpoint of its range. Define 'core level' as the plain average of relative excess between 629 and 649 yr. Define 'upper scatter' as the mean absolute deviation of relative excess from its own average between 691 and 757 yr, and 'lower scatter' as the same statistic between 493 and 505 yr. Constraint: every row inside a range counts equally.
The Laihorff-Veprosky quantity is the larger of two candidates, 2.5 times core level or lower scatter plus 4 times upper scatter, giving 0.26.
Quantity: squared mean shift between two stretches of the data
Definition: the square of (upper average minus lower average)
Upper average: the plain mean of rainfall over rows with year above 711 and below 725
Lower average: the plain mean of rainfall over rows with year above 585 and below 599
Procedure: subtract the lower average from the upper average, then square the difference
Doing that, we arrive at 2.5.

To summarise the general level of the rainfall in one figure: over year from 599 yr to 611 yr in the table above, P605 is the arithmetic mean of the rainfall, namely 4.45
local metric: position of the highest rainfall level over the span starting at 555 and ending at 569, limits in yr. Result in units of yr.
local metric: 558.0 yr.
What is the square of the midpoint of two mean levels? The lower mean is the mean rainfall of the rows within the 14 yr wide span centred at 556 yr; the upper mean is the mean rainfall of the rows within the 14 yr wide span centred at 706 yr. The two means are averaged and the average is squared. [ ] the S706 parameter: 20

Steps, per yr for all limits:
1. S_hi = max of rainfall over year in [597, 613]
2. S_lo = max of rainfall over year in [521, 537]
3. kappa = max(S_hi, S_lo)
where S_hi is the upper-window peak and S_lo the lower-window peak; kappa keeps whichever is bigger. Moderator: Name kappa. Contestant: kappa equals 5.1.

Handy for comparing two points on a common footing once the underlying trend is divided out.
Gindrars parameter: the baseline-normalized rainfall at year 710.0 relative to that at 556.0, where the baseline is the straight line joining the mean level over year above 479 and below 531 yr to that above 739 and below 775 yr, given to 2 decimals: 0.97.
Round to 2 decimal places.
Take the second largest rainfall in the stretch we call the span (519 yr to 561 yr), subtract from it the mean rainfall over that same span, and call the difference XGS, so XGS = 0.28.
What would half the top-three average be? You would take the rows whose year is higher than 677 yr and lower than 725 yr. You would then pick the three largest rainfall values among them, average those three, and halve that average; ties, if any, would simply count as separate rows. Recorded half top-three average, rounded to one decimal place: 3.0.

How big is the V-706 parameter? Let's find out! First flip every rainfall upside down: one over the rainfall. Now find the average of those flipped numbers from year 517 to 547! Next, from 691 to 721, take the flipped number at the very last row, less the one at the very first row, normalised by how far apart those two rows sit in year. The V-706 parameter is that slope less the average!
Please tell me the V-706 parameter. -0.273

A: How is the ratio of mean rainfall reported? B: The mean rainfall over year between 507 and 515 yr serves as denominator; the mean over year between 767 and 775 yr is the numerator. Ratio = 1.20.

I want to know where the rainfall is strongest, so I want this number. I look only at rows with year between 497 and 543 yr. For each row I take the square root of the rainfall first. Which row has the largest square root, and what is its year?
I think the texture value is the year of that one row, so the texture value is 514.0 yr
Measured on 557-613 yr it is 612.0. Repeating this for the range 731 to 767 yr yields 760.0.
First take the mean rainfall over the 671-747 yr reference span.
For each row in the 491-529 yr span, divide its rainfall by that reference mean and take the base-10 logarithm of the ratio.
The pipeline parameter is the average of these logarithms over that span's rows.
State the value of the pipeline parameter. -0.15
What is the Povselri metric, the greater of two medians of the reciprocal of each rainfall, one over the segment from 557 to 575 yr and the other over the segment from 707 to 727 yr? 0.275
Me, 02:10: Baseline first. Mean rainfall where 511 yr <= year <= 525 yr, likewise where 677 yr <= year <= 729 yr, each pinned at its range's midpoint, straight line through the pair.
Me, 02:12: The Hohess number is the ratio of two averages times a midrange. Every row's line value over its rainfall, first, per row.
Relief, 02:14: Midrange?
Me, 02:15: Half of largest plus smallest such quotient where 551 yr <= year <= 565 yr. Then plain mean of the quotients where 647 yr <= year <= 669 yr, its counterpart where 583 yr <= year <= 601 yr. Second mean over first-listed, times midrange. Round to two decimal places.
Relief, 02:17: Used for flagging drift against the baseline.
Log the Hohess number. 1.00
